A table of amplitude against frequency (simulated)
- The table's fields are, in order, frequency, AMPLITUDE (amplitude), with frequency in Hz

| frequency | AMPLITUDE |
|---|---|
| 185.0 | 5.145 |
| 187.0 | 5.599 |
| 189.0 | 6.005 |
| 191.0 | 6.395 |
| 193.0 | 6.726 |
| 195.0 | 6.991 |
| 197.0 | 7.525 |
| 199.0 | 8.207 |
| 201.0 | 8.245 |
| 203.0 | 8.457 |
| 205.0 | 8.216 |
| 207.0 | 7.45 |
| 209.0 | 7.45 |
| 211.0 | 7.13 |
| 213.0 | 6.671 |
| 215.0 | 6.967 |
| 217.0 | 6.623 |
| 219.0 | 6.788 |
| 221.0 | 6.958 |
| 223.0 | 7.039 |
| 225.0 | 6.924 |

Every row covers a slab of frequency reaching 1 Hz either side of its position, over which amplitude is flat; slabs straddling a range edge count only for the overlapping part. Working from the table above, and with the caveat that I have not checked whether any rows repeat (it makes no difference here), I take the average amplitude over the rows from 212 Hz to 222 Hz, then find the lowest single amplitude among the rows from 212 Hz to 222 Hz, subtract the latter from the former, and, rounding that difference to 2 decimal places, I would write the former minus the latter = 0.18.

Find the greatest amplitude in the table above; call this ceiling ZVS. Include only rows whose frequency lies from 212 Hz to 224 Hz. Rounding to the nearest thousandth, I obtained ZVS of 7.039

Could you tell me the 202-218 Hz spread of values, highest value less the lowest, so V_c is 1.8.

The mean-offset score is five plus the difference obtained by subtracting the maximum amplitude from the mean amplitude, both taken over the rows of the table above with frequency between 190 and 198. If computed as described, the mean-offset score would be 4.38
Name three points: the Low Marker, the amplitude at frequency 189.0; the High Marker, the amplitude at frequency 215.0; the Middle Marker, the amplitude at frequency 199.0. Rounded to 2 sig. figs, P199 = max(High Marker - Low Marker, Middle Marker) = 8.2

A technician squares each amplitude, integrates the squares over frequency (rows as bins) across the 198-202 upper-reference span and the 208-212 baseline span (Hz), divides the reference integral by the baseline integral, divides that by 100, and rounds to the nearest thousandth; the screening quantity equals 0.013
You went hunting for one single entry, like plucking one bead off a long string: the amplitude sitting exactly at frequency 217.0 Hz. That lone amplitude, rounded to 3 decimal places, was 6.623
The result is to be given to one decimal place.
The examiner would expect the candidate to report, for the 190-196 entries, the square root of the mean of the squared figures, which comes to 6.7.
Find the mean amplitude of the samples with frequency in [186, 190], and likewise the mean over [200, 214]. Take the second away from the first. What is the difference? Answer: -1.9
